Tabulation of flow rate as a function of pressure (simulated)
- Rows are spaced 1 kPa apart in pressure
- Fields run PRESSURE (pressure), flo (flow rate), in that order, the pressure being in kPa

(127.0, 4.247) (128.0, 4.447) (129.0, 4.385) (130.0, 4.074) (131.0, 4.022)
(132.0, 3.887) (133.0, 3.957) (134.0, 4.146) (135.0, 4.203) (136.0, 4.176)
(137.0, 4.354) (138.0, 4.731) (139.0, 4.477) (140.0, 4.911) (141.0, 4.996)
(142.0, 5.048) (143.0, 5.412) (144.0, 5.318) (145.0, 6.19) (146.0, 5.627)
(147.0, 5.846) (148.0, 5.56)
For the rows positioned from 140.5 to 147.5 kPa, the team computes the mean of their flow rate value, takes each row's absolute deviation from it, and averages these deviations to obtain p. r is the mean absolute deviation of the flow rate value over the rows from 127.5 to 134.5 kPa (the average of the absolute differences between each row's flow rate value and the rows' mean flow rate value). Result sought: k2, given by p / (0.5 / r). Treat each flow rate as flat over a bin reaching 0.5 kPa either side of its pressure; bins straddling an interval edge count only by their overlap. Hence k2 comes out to 0.114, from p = 0.34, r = 0.17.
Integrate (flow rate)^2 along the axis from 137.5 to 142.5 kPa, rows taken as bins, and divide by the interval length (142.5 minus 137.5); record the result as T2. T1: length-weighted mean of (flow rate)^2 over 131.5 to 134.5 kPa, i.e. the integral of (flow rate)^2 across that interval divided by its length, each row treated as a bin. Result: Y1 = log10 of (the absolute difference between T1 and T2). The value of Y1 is 0.87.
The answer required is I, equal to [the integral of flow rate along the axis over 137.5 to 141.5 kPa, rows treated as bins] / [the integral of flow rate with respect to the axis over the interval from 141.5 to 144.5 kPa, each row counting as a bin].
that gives 1.2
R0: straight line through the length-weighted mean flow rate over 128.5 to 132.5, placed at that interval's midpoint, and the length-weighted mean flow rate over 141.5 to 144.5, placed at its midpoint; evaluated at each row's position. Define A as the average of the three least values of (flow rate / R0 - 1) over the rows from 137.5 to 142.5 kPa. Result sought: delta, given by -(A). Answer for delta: 0.04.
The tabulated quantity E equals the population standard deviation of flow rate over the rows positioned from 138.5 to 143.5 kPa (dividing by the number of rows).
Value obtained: 0.30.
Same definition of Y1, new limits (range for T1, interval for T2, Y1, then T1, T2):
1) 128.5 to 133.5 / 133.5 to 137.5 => 0.10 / 16.6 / 18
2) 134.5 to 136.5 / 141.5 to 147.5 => 1.14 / 17.6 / 31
